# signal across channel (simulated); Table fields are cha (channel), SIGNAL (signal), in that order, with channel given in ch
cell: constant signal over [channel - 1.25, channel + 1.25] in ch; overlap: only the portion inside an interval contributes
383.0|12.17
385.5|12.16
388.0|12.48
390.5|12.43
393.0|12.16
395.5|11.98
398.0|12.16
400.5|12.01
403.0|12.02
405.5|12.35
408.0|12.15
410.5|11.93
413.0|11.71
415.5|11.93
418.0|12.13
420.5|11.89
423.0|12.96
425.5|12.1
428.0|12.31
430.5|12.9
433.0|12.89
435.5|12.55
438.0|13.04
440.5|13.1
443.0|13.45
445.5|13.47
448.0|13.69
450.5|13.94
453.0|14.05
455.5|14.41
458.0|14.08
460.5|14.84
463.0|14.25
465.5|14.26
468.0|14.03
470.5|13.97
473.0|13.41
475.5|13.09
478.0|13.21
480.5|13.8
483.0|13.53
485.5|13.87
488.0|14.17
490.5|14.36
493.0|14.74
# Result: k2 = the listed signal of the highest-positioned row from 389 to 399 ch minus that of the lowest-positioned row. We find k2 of -0.3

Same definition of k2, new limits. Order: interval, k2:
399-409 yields 0.1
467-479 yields -0.8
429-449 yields 0.8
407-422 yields -0.3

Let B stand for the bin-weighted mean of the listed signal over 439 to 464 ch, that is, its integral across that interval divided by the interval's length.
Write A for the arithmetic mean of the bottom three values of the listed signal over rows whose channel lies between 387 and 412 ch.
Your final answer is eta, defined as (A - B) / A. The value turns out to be -0.16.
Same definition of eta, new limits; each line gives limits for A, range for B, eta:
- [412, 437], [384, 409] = -0.03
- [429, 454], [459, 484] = -0.08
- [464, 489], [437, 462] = -0.04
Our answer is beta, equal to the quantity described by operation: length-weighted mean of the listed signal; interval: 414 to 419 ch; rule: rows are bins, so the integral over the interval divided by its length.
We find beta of 12.0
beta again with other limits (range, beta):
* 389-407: 12.2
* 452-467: 14.3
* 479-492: 13.9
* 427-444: 12.9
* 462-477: 13.8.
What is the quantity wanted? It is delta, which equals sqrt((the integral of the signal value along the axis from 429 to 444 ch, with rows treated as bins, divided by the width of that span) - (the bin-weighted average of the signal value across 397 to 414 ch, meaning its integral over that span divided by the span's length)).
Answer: 0.96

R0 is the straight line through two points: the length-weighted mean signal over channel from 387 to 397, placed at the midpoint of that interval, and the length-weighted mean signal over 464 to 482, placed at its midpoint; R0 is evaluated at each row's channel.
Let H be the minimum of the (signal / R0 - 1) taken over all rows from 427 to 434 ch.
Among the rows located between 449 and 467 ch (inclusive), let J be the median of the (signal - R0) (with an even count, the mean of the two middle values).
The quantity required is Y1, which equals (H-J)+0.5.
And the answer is -0.3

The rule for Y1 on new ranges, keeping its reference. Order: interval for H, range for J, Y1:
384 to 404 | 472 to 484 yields 0.8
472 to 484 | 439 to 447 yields 0.2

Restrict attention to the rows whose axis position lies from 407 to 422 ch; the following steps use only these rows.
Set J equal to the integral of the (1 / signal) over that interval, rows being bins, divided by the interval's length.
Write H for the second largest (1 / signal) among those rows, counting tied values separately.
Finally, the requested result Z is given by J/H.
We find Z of 0.994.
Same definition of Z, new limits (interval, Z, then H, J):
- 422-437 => 0.976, 0.081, 0.079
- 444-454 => 0.994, 0.073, 0.073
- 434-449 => 0.988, 0.077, 0.076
